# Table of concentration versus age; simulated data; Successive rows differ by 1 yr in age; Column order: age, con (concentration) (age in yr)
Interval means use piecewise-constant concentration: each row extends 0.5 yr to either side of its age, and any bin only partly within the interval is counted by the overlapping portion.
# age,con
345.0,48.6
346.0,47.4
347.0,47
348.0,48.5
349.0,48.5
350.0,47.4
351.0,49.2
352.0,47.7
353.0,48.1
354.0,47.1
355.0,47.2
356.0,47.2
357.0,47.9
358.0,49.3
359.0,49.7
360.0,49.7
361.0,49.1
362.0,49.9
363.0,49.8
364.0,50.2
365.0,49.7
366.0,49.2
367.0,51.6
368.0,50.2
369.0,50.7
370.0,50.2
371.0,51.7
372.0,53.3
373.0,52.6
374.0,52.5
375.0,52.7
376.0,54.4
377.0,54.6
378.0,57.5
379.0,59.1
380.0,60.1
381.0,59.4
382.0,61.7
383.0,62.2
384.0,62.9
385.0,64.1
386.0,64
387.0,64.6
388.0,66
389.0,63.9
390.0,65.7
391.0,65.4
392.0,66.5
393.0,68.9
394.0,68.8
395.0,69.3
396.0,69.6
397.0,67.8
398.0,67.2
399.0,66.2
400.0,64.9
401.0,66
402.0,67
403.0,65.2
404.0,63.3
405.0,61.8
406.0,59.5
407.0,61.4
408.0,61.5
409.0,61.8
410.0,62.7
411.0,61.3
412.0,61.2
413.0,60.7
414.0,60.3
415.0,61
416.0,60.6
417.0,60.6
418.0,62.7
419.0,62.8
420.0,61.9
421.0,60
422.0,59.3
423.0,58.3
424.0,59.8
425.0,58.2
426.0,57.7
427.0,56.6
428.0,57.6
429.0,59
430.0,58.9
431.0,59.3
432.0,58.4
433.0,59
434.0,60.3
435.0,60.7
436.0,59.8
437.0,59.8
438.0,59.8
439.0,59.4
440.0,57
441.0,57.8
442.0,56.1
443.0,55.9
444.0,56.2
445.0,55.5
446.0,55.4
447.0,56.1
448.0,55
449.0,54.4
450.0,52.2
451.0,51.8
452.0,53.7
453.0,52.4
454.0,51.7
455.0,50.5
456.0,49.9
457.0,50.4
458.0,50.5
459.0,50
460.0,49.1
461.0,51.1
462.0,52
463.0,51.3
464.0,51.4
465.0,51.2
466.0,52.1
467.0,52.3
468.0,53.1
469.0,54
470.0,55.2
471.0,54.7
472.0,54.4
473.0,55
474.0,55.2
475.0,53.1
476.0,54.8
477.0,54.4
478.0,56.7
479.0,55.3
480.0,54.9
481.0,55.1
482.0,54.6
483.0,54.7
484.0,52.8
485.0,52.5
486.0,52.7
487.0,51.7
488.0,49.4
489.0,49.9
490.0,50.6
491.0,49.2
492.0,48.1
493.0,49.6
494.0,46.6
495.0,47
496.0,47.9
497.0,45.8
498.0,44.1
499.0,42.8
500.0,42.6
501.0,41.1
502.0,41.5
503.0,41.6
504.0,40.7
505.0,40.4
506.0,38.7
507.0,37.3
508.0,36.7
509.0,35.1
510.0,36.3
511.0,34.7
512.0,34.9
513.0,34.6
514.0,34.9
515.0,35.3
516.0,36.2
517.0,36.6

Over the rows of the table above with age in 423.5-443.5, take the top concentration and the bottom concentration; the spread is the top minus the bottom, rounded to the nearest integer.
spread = 5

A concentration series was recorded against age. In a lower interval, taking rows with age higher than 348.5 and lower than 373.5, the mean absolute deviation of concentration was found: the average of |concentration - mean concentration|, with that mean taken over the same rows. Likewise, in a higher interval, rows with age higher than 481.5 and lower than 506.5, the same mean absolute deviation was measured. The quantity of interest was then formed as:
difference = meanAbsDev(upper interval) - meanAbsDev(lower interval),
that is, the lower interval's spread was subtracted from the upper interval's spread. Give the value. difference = 3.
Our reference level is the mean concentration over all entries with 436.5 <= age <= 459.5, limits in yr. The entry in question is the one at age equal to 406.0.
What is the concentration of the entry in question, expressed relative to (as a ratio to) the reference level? 1.09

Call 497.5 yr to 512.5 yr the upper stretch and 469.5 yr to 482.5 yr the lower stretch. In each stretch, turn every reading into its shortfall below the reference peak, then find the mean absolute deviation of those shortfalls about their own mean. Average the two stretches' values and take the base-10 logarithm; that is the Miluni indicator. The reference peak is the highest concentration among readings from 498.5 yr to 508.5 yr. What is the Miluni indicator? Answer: 0.2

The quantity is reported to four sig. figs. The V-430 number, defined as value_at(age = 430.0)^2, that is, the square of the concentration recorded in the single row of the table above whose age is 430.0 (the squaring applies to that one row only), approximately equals 3469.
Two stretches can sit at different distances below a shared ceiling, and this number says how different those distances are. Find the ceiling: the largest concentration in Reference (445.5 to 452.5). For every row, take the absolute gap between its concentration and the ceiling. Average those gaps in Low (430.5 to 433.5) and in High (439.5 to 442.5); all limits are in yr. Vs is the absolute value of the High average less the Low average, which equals 2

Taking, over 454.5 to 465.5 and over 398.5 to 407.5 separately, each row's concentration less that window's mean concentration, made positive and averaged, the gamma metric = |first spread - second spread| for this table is 1.5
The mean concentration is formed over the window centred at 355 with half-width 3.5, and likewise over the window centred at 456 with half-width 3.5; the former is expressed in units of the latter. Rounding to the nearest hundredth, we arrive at 0.94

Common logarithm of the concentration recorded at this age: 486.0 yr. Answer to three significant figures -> 1.72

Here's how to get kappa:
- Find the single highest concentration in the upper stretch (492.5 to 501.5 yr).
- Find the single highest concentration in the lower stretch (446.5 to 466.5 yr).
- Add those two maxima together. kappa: 106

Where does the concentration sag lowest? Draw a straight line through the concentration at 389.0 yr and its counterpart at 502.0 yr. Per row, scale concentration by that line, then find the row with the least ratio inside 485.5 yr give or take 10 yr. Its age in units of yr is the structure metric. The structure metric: 494.0 yr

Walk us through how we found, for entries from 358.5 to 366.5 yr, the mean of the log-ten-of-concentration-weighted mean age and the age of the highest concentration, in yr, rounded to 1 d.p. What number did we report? 363.2 yr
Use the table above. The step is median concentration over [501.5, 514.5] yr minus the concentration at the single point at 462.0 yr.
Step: -15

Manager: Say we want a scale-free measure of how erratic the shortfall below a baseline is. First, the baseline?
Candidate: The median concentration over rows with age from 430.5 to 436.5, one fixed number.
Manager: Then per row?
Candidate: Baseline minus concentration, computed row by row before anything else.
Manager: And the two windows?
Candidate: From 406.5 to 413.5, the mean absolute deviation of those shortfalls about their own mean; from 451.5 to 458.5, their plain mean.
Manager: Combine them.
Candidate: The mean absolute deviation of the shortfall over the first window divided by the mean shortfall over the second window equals 0.051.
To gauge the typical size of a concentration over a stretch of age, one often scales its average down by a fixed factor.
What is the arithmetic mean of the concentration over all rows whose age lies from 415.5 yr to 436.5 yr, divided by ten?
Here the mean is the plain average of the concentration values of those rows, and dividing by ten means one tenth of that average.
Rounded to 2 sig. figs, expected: 6.0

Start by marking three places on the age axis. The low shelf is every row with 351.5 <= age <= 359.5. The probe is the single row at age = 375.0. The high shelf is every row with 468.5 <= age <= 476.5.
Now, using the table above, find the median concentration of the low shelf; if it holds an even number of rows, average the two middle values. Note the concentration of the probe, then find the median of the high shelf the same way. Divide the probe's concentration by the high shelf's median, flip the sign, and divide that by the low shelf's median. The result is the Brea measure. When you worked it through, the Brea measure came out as -0.0201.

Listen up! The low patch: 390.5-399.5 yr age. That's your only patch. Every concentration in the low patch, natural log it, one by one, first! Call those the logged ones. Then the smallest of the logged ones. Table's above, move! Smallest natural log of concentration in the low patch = 4.18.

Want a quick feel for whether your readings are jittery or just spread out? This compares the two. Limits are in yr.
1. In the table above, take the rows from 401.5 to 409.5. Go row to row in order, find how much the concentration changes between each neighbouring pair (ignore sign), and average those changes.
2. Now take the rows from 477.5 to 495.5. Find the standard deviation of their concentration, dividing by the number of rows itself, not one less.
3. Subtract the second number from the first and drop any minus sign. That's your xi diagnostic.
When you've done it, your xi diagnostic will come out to 1.6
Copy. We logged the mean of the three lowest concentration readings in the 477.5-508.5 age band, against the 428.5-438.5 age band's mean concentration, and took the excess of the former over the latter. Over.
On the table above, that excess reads -22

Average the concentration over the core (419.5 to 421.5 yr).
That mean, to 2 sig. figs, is 61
